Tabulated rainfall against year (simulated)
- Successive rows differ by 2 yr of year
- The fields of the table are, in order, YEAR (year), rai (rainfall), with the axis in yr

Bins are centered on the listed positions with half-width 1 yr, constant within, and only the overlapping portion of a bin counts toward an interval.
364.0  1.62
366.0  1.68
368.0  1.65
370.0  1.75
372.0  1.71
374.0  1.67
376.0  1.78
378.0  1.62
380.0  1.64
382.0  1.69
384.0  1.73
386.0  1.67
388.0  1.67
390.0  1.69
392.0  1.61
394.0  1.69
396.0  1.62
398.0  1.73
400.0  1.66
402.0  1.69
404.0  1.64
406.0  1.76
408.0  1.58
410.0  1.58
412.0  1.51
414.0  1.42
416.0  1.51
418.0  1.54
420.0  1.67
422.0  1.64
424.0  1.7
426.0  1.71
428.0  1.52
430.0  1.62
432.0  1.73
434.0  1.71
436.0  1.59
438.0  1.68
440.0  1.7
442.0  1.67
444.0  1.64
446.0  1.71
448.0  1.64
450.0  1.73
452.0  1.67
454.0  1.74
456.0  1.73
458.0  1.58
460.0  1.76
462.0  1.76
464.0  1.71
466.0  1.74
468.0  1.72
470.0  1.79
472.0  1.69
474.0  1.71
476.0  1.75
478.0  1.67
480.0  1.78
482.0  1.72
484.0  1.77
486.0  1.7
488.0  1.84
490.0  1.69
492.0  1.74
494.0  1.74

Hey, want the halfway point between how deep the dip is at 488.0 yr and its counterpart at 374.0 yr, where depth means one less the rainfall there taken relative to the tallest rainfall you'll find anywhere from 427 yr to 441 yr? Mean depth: -0.014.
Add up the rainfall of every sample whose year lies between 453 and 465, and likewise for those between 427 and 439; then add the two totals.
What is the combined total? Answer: 20.1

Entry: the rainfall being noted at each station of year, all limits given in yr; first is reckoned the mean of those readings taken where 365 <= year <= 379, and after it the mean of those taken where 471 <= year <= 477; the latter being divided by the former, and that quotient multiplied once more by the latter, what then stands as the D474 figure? 1.74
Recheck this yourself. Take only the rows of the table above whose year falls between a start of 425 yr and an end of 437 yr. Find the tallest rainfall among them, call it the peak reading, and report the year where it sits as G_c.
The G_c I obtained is 432.0 yr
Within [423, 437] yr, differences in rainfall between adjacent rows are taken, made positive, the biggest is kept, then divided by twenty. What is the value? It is 0.0095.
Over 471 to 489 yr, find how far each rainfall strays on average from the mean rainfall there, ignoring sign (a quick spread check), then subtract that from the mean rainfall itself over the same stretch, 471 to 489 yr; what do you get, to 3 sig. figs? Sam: 1.69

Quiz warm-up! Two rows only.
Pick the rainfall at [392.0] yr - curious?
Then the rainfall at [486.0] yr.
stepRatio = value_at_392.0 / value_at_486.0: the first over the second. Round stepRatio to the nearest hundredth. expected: 0.95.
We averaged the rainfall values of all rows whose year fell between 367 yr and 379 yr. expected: 1.70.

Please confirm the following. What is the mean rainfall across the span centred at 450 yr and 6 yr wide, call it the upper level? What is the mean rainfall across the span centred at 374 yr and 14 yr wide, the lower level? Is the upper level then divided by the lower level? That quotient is 0.99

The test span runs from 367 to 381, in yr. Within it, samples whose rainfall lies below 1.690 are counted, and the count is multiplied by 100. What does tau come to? 400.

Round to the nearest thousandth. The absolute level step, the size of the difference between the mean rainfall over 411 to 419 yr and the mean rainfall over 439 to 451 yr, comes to 0.187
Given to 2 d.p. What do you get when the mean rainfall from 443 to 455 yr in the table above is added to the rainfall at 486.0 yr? 3.39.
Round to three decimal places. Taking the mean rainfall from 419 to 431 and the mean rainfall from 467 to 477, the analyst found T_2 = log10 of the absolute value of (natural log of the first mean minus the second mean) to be 0.092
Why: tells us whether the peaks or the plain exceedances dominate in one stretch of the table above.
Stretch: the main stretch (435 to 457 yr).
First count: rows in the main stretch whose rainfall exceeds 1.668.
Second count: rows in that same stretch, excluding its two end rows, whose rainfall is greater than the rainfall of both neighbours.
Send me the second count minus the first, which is -4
